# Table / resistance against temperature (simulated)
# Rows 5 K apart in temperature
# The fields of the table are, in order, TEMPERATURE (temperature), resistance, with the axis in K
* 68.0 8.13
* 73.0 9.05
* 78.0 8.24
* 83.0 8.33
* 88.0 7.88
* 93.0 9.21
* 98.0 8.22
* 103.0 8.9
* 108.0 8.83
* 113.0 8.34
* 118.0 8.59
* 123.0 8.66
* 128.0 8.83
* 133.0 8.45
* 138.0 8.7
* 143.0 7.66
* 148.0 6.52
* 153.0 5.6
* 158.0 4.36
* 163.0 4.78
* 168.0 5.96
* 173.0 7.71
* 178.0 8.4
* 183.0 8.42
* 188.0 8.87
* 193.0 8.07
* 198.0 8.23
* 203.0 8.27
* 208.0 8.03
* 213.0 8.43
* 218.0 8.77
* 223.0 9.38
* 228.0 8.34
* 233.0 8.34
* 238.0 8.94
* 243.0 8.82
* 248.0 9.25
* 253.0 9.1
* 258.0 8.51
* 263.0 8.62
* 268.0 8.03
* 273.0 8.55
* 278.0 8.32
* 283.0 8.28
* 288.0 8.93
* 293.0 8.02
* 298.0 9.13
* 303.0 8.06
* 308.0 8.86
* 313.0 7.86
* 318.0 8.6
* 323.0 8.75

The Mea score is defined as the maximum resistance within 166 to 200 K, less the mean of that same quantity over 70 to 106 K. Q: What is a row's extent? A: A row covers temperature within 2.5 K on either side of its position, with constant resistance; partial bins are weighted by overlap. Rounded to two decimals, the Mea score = 0.32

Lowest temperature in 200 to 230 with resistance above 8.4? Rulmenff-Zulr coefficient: 213.0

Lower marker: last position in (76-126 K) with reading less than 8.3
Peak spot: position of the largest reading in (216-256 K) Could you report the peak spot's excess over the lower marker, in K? 125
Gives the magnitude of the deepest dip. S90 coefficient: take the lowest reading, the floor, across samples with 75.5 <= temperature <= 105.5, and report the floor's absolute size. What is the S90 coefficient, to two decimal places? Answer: 7.88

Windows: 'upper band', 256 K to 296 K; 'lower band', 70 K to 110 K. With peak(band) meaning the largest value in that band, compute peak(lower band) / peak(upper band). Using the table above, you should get 1.03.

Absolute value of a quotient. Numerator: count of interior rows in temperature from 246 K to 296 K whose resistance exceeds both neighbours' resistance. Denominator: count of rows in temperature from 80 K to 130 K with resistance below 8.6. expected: 0.60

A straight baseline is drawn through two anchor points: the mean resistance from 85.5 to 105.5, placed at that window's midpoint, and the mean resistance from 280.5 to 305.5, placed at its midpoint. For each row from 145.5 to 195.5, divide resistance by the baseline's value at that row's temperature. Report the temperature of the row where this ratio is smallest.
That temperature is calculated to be 158.0 K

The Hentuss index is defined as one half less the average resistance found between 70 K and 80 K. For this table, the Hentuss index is -8.14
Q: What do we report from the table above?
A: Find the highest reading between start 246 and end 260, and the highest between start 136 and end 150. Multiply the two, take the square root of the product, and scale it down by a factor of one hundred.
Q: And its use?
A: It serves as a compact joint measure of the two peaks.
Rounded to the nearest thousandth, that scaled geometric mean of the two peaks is 0.090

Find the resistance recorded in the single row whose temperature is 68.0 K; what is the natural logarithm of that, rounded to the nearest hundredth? 2.10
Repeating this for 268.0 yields 2.08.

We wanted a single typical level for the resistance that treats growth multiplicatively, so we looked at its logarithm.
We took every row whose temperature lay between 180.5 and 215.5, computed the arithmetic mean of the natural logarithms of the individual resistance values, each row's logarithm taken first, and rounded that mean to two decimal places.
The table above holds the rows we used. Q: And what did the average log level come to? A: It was 2.12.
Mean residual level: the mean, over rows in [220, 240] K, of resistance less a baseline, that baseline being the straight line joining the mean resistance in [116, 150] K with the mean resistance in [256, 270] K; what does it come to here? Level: 0.4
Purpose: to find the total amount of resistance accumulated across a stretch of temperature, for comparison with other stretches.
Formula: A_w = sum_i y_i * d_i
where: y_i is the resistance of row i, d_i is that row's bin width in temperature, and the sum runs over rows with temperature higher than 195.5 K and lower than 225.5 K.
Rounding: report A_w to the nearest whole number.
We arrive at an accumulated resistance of 256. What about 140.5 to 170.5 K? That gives 174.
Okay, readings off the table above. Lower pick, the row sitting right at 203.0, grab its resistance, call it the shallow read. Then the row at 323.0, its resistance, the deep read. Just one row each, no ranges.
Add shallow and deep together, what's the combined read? 17.0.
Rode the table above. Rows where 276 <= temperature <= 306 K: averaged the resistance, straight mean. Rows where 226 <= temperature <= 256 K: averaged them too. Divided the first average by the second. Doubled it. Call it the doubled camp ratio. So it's 1.92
